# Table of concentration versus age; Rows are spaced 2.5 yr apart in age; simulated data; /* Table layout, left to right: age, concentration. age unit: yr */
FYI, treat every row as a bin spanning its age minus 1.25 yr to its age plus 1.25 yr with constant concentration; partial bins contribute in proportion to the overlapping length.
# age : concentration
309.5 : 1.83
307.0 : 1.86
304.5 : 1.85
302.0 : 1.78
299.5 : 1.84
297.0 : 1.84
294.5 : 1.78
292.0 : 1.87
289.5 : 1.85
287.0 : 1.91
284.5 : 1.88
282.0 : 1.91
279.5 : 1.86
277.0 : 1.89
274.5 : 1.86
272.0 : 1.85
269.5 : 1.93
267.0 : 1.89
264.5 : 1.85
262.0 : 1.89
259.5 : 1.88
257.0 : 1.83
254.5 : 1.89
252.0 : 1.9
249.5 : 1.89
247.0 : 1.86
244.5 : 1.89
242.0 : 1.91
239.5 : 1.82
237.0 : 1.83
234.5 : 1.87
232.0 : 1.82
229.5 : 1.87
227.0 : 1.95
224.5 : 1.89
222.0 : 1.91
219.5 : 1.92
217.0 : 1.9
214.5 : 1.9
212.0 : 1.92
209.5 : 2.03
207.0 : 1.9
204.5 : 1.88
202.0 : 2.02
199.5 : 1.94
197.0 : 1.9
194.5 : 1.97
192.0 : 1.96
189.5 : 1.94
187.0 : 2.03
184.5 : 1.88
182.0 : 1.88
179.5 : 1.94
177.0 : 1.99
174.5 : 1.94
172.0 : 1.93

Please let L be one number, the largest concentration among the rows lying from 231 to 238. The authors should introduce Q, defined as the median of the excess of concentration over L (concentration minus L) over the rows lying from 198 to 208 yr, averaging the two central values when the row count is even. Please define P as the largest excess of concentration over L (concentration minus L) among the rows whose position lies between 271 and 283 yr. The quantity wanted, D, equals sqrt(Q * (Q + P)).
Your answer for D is 0.067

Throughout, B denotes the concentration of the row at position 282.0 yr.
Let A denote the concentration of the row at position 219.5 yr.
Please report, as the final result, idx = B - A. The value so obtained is -0.010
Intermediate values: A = 1.92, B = 1.91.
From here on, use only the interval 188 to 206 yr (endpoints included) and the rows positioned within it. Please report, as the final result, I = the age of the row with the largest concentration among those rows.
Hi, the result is 202.0 yr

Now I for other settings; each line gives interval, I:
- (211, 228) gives 227.0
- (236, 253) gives 242.0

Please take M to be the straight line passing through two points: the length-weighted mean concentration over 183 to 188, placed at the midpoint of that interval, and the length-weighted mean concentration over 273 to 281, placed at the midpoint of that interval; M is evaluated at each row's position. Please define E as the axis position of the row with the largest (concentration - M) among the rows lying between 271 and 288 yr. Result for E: 287.0 yr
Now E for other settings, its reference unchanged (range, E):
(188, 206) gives 202.0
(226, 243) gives 227.0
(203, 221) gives 209.5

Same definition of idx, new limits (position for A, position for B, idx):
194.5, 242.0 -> -0.060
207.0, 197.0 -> 0.000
